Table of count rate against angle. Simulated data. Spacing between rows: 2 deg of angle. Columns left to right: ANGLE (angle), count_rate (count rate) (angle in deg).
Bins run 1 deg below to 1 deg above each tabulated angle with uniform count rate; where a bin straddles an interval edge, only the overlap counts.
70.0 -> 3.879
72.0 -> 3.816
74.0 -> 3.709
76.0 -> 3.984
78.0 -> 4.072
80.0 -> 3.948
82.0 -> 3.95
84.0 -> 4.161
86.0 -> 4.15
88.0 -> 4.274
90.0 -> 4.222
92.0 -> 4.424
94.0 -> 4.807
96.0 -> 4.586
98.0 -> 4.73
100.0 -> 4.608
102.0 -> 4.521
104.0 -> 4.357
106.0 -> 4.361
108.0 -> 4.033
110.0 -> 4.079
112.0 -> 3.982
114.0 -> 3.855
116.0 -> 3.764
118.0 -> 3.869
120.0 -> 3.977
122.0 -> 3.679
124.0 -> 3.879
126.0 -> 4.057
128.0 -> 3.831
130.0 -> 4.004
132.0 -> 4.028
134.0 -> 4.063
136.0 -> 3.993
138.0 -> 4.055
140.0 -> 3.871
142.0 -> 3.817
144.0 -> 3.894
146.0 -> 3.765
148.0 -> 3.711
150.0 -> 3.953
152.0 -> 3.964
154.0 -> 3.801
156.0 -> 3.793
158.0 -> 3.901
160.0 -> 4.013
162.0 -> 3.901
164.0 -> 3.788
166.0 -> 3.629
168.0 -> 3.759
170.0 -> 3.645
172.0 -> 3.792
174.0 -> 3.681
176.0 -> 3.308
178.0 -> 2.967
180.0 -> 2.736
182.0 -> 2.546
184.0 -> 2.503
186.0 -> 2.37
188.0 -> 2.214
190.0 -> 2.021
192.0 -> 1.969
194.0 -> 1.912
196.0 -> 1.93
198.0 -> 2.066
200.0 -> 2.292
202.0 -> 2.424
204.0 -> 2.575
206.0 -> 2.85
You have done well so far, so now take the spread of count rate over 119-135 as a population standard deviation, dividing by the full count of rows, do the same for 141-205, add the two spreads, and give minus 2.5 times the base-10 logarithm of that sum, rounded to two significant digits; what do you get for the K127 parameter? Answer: 0.13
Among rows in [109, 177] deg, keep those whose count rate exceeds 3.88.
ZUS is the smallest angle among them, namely 110.0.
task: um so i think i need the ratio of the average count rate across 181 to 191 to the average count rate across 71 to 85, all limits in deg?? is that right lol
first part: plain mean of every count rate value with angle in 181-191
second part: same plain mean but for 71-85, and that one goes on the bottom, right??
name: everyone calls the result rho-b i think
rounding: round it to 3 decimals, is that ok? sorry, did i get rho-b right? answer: 0.590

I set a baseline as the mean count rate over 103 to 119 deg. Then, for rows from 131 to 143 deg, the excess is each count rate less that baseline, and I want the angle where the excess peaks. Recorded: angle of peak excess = 134.0 deg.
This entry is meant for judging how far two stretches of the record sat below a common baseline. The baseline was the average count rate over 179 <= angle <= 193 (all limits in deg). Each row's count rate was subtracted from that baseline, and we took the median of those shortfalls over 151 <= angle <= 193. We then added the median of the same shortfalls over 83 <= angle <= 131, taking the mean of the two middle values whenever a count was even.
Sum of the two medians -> -3.09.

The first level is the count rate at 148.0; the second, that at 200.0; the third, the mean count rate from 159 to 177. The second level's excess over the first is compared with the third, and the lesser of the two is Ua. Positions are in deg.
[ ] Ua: -1.4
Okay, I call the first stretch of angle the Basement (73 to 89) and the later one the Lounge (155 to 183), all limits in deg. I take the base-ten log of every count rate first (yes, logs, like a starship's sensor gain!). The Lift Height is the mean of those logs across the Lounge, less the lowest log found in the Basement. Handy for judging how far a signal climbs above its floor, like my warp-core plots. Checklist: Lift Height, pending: -0.025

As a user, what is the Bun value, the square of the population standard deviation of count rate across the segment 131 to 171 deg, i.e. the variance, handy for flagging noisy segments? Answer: 0.02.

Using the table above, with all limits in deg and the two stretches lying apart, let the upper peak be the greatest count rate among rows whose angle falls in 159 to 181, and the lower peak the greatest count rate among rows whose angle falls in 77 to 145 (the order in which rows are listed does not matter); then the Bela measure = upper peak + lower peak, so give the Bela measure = 8.82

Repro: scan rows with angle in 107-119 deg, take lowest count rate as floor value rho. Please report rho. 3.764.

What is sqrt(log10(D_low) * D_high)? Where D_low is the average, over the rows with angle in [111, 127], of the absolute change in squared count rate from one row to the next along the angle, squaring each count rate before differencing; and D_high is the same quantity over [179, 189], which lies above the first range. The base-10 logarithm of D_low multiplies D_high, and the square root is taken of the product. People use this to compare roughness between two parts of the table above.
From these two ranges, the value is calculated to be 0.24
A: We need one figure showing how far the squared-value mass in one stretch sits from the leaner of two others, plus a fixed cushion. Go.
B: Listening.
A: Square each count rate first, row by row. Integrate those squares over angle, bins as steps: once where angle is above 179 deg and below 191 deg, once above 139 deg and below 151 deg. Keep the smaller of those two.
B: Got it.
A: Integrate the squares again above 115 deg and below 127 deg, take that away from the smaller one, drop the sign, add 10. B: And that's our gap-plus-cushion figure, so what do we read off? 120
